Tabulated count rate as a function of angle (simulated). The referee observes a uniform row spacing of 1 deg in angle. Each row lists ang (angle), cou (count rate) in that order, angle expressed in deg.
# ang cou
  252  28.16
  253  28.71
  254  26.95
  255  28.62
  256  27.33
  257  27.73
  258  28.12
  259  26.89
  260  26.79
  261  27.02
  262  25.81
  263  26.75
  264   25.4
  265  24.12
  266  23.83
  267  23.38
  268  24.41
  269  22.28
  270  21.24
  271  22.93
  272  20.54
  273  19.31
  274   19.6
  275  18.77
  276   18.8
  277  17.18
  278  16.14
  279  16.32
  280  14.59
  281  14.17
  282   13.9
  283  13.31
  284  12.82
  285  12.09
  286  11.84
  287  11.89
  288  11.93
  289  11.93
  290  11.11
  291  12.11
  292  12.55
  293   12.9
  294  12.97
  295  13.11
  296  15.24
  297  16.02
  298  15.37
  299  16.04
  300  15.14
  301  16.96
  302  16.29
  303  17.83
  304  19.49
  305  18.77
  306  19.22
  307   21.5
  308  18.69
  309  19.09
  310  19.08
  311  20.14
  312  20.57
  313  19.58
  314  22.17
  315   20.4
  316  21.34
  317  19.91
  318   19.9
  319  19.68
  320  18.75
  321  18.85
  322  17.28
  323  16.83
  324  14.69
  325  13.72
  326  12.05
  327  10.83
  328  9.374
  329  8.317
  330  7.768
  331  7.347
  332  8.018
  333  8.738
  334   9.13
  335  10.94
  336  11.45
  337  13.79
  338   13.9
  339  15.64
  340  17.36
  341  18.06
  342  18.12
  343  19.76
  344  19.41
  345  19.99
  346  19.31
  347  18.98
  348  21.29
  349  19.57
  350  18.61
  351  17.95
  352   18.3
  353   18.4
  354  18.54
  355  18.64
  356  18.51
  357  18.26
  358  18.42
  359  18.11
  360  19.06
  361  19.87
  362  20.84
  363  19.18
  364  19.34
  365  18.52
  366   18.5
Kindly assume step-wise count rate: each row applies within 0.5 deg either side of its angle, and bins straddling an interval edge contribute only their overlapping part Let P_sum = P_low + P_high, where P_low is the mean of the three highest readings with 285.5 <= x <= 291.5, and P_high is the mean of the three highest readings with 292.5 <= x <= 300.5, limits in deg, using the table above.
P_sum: 27.8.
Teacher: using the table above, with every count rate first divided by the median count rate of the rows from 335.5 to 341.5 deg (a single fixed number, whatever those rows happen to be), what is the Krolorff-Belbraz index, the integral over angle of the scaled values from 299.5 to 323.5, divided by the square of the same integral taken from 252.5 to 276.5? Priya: 0.020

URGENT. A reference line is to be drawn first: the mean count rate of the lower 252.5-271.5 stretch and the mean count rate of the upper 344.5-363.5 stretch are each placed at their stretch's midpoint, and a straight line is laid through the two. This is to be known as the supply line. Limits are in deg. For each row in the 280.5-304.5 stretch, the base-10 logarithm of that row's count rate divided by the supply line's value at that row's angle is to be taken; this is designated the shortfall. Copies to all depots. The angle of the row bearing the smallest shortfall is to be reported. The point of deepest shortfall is 290 deg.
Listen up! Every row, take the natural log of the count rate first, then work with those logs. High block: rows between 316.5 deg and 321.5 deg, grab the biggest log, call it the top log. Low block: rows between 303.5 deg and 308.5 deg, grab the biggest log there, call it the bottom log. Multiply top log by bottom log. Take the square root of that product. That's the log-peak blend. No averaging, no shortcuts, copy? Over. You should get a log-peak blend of 3.03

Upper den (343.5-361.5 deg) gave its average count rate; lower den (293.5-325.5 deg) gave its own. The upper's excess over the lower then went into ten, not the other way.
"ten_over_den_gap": 10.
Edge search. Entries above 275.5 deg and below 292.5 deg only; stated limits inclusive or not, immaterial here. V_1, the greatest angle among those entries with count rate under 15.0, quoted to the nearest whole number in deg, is 292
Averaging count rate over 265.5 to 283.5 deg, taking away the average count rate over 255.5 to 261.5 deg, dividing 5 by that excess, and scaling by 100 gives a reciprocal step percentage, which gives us -60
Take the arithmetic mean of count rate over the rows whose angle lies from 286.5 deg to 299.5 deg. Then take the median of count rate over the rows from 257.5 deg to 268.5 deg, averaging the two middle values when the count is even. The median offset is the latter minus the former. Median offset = 12.5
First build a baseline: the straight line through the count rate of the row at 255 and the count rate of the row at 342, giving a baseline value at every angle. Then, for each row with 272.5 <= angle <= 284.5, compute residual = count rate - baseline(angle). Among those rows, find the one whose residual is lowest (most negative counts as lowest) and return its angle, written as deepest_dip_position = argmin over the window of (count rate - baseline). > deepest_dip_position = 284 deg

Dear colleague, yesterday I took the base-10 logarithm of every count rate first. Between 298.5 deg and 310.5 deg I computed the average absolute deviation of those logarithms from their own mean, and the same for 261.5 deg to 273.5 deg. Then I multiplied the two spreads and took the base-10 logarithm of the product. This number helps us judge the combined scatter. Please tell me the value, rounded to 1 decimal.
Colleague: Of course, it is -2.9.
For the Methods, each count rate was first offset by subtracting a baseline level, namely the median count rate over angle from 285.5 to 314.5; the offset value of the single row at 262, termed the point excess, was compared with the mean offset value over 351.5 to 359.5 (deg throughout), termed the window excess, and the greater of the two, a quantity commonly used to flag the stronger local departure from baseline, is 10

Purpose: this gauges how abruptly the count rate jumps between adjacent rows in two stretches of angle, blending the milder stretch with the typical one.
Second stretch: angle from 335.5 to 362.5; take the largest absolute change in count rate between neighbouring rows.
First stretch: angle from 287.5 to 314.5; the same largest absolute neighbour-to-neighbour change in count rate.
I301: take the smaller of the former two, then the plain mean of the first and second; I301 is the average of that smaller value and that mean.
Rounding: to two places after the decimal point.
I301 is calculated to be 2.46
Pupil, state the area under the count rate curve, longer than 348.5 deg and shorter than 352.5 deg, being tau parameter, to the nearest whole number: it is 74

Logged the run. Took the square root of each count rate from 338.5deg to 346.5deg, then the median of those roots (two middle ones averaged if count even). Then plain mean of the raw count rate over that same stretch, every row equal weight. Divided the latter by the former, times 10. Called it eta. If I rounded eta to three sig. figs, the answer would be 42.7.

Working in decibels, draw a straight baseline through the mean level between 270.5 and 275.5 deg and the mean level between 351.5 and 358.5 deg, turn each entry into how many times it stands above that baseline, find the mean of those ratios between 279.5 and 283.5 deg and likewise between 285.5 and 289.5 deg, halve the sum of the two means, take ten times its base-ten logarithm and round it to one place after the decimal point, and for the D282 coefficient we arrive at -1.9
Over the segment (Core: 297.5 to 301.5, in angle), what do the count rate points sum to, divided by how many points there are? 15.9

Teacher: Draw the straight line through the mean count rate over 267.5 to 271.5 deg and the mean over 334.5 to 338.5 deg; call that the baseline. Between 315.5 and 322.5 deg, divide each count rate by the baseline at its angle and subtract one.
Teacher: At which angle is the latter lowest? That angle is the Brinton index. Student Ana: 322 deg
